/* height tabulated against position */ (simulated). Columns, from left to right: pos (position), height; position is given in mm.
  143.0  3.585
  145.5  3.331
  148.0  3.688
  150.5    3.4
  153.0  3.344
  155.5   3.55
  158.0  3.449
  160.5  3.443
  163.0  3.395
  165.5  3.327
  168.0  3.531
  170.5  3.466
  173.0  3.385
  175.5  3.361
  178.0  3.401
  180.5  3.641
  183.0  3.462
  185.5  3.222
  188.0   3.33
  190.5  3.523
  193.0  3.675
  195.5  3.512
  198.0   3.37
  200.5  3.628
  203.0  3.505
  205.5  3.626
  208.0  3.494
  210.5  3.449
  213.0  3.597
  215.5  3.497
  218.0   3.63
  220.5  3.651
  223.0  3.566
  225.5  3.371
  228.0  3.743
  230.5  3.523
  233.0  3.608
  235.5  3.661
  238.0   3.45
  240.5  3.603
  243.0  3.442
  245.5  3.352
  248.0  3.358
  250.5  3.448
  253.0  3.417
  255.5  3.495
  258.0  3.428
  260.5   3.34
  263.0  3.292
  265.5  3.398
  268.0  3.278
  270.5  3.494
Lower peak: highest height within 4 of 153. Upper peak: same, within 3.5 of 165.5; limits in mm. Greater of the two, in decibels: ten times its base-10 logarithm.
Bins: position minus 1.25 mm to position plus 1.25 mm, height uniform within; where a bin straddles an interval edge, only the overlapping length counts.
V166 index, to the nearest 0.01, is 5.50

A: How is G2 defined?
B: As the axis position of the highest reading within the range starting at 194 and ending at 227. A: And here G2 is 220.5 mm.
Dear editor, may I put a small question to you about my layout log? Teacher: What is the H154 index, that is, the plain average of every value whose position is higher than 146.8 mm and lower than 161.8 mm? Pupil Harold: 3.48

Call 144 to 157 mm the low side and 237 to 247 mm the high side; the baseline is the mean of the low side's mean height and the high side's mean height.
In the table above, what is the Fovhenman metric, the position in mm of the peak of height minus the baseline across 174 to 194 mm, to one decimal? 193.0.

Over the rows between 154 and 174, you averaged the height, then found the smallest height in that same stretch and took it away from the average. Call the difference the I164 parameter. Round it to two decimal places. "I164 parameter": 0.12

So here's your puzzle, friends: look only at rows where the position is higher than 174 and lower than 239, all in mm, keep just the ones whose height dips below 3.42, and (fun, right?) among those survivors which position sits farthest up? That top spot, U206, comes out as 225.5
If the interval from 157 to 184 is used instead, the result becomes 178.0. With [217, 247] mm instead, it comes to 245.5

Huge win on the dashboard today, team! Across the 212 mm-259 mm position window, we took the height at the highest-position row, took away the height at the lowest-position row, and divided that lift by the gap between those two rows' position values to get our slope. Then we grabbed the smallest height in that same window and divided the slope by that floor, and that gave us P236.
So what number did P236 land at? -0.0011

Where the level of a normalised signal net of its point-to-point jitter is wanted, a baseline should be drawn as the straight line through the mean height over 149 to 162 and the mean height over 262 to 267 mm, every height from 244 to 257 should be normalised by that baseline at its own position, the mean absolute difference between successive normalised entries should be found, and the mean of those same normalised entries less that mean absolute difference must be 1.00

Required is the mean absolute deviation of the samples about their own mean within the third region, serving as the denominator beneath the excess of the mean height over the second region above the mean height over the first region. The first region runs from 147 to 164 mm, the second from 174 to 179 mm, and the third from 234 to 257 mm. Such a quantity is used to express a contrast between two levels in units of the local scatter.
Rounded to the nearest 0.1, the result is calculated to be -1.1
